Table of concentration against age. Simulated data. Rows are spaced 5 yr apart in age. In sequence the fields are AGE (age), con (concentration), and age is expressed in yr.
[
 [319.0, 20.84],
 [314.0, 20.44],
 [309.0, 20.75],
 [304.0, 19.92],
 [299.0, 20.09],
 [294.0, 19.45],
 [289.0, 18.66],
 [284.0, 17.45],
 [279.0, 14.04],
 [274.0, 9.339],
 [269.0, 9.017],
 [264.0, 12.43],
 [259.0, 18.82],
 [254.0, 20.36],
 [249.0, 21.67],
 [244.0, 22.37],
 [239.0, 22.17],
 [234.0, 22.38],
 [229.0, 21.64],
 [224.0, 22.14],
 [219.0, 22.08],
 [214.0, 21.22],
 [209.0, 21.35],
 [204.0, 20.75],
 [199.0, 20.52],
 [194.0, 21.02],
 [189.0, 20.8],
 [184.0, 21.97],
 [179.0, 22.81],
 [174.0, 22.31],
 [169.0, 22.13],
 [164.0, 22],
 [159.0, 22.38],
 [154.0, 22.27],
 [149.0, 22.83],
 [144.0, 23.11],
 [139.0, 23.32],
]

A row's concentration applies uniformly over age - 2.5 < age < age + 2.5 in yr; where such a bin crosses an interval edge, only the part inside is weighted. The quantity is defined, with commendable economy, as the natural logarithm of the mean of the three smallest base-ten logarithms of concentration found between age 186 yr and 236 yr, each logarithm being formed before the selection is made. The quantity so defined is 0.274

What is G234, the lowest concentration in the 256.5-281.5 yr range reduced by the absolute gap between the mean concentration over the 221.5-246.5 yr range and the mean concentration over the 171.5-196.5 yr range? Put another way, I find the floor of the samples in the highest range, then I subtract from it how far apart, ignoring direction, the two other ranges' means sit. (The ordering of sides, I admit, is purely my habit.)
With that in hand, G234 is 8.7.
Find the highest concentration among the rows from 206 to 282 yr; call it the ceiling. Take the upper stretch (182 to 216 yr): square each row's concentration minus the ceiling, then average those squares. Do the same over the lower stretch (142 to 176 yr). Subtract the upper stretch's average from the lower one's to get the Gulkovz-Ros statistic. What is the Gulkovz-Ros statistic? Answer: -2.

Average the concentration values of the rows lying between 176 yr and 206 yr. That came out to 21.3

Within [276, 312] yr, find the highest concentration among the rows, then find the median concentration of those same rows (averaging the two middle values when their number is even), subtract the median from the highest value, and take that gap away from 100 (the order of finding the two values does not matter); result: 98.7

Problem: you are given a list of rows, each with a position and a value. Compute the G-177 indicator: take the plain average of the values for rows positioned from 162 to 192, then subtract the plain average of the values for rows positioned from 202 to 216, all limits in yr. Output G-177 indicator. 0.9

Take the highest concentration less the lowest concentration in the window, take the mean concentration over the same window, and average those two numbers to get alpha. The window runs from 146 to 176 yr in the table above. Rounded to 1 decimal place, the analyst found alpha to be 11.6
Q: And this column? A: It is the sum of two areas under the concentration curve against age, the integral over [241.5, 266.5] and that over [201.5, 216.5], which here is 795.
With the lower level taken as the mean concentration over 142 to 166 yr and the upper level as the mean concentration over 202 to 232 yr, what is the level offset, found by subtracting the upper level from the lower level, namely 1.0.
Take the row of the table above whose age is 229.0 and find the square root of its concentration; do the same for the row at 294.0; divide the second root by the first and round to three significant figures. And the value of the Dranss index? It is 0.948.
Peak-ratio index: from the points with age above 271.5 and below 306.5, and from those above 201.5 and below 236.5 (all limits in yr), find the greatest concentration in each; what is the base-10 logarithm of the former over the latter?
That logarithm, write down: -0.05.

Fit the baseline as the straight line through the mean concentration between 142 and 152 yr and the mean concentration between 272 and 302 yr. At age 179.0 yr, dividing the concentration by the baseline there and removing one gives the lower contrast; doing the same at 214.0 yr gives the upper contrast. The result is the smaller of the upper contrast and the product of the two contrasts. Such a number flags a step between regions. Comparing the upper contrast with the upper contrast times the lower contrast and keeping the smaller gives 0.004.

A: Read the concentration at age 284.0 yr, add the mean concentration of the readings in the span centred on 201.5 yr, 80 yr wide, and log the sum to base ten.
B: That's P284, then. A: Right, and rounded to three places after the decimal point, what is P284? 1.593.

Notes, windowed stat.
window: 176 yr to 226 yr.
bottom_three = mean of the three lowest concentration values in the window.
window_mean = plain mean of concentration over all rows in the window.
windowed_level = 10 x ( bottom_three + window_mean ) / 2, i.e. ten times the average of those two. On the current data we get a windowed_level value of 211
